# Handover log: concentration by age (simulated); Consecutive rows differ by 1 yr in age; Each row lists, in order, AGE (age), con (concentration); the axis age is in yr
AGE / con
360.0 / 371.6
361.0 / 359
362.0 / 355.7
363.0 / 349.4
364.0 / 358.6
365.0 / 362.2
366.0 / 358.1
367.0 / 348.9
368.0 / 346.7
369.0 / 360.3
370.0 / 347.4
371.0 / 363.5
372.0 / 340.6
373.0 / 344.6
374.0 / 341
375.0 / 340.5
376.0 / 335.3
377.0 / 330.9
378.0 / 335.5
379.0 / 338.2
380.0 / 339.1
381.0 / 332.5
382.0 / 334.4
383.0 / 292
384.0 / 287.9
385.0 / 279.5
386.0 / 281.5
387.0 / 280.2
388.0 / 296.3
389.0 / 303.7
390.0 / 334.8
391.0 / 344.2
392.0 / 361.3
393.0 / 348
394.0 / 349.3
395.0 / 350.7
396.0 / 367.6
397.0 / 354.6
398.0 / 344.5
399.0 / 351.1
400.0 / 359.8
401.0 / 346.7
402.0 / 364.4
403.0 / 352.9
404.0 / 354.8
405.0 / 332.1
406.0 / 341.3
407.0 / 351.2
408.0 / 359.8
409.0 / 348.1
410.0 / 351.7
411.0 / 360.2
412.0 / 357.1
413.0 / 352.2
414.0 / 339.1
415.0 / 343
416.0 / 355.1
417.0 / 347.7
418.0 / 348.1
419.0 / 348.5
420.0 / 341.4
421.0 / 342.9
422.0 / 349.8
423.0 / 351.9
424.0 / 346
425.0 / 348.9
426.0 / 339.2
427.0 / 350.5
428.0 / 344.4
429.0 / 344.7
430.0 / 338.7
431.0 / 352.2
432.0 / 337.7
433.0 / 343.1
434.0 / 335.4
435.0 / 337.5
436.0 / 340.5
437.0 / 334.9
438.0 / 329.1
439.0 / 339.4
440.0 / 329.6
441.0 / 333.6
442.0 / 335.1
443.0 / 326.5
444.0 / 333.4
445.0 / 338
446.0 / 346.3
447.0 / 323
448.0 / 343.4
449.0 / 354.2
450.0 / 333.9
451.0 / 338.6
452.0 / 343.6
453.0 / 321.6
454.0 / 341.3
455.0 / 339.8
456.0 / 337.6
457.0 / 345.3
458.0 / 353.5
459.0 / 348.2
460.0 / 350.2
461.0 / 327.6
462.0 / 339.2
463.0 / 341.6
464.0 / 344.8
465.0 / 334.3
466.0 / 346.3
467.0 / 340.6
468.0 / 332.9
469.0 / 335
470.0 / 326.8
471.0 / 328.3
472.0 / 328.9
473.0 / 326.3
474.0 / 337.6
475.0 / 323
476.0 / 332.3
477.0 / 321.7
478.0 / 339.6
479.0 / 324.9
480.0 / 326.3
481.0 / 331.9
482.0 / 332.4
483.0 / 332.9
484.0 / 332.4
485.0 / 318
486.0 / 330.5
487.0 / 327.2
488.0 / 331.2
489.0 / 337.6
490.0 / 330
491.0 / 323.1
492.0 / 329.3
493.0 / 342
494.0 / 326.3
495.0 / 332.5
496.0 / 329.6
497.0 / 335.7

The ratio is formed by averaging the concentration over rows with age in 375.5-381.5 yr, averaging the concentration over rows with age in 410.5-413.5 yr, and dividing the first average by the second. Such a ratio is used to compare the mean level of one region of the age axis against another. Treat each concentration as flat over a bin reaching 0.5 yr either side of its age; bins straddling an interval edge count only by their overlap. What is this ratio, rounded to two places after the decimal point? 0.94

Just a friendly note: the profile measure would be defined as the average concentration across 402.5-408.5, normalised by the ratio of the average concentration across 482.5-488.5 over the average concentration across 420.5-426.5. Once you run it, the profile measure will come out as 368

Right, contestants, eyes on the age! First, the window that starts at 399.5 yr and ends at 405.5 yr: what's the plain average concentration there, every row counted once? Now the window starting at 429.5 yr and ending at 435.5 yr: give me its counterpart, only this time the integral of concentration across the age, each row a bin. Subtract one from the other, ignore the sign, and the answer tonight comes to 1693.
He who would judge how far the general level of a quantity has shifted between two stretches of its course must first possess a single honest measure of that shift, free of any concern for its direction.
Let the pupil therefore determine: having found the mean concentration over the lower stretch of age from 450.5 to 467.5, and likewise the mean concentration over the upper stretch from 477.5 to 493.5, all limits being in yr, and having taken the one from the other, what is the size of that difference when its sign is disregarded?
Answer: 10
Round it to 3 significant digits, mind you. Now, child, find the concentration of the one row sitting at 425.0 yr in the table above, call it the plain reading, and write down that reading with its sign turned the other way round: -349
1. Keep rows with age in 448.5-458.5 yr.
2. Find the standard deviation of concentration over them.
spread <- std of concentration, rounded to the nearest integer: 9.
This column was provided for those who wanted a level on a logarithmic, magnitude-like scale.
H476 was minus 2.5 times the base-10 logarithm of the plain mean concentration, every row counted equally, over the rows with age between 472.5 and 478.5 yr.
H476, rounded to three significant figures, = -6.30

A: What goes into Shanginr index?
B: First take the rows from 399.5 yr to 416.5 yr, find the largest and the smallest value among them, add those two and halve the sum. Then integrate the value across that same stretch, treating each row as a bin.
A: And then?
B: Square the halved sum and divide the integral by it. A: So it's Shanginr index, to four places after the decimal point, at 0.0492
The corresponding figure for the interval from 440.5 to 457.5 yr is 0.0502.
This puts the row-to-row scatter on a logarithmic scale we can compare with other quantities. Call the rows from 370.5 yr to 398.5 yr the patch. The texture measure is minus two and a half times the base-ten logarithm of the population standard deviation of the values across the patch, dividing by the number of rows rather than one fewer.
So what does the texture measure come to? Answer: -3.5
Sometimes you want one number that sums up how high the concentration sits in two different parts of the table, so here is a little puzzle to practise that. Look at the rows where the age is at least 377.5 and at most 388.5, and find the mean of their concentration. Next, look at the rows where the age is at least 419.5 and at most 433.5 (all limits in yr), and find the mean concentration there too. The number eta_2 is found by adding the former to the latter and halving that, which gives 327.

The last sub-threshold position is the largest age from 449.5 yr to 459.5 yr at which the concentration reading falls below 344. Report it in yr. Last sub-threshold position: 456.0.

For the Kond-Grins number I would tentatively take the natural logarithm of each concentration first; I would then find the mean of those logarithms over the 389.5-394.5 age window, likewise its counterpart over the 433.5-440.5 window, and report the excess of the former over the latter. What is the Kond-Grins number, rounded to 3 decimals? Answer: 0.036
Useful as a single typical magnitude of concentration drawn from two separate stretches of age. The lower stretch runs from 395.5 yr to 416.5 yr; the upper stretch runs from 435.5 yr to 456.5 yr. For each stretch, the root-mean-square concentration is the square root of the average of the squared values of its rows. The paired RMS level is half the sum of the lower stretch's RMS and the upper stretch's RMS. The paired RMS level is 344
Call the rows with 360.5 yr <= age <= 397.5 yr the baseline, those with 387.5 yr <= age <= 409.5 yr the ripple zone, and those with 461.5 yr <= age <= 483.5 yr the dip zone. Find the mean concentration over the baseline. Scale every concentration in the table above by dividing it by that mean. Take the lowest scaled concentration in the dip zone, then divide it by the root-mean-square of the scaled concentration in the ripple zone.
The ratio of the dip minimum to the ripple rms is 0.928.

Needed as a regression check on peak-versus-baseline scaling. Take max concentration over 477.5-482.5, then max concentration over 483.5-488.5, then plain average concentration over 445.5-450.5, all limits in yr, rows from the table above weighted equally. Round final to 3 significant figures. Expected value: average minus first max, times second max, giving 186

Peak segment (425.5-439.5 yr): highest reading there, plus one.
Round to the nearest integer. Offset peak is 353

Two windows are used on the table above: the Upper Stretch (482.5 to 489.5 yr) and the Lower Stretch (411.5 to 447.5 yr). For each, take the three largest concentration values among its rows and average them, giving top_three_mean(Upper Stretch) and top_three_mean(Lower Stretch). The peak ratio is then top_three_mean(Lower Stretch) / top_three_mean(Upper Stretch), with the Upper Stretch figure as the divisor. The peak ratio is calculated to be 1.06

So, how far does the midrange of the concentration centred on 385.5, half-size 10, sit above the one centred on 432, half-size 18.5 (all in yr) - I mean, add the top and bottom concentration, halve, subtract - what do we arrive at -19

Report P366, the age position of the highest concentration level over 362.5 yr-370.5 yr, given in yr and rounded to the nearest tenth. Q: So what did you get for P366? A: 365.0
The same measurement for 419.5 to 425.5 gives 423.0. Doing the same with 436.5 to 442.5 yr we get 439.0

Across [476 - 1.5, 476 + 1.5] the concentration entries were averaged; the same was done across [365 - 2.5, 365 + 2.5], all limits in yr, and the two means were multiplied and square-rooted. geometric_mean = 340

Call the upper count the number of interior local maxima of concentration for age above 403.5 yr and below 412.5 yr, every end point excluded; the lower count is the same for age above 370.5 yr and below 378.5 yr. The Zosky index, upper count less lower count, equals 1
